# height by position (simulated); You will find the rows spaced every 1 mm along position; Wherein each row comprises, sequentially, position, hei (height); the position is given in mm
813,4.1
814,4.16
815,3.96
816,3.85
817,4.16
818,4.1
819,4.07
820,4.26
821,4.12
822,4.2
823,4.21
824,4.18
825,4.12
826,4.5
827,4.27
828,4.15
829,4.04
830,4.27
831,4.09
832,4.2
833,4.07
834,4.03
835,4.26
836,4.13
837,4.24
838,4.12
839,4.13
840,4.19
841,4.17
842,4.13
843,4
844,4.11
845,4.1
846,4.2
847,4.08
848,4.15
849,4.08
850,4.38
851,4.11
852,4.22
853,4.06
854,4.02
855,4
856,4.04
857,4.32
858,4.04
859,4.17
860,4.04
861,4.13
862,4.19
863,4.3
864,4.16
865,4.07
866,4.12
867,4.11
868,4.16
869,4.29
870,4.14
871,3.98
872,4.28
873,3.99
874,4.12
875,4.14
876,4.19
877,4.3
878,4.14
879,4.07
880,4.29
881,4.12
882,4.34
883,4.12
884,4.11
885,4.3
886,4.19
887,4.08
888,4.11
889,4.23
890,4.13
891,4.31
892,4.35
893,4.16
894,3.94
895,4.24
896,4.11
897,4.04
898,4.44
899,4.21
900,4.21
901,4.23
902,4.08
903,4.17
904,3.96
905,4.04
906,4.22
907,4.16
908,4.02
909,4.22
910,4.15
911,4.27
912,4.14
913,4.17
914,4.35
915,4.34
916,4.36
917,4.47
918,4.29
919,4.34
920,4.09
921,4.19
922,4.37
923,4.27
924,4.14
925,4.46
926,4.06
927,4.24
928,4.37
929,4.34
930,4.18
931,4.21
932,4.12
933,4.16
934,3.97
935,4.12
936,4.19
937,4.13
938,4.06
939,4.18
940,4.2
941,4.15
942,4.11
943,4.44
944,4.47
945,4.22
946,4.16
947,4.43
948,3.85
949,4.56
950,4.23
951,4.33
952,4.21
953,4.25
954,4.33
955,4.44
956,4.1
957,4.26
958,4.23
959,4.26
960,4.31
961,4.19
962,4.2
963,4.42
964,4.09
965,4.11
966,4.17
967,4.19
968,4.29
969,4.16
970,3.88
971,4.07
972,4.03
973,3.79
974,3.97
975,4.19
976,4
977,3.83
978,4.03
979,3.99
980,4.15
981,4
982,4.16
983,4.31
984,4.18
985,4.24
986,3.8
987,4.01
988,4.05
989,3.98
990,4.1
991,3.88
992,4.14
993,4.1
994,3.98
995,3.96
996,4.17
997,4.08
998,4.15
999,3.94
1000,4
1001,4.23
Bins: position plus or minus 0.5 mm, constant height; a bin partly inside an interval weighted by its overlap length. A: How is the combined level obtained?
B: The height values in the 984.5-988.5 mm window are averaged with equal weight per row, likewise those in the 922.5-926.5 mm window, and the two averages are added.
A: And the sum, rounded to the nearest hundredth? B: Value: 8.26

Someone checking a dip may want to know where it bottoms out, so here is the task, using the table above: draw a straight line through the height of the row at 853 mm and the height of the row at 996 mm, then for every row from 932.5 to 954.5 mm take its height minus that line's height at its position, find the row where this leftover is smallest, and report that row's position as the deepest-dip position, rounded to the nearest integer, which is 948 mm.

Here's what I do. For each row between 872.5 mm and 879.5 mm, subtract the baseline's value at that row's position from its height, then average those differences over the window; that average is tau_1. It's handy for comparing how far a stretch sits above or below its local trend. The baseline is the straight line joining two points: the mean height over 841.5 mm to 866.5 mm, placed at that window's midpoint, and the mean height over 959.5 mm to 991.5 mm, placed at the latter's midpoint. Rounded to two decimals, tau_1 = 0.01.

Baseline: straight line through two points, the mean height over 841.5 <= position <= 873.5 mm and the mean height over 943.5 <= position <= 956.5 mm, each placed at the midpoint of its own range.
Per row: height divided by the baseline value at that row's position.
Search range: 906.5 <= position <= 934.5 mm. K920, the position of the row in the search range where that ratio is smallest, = 934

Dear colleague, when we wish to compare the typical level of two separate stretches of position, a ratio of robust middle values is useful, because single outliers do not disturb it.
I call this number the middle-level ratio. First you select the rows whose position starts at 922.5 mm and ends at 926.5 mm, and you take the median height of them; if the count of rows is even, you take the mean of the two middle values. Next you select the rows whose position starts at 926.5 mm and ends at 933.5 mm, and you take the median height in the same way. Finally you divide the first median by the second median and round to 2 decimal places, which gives 1.00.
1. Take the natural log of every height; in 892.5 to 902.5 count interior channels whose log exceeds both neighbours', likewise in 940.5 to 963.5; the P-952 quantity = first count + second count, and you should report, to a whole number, 10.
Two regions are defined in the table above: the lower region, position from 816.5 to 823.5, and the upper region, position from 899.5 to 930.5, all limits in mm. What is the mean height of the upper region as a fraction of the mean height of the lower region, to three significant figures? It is 1.02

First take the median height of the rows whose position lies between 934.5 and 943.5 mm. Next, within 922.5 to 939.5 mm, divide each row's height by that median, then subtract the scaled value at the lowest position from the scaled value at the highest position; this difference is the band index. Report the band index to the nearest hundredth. -0.02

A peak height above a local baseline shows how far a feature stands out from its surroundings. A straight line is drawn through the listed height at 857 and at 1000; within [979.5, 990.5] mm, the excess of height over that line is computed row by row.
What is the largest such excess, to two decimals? 0.27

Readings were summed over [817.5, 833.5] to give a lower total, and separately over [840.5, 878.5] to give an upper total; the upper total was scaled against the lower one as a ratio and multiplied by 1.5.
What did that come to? 3.5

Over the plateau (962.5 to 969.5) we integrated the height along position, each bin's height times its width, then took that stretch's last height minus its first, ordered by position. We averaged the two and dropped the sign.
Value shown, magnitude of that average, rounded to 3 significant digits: 14.6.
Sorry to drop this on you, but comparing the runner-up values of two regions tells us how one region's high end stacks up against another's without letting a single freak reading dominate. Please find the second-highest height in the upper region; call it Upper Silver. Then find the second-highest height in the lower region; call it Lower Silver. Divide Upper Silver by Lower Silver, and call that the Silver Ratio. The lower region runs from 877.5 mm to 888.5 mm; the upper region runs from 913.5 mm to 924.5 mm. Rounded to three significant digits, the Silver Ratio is 1.02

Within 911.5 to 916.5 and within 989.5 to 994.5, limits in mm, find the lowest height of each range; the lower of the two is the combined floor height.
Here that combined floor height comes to 3.88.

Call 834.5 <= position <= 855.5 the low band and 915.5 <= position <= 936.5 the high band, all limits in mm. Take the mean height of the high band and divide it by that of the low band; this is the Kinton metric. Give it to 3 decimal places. 1.024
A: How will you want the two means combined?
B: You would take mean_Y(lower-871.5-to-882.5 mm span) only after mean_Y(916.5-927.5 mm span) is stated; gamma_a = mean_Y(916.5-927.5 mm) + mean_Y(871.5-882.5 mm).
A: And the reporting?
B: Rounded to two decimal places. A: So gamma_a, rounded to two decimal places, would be 8.45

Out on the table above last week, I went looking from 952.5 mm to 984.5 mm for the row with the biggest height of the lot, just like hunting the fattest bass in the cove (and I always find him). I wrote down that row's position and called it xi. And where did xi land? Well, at 955 mm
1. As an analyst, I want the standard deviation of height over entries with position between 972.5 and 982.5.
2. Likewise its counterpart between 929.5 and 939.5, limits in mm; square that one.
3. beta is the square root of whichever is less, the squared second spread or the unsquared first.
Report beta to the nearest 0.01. 0.07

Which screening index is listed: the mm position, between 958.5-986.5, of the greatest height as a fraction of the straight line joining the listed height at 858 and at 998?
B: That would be 963 mm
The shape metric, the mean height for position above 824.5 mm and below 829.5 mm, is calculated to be 4.22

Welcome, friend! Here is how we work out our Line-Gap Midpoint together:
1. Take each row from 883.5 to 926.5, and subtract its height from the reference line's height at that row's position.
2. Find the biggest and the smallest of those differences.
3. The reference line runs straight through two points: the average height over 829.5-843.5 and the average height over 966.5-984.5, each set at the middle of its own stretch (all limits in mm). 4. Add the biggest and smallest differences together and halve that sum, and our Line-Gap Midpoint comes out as -0.10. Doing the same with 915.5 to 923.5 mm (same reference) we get -0.18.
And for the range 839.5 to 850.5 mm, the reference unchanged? -0.05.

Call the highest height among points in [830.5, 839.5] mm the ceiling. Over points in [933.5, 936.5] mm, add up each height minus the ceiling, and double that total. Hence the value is -1.0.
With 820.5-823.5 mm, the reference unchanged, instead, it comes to -0.5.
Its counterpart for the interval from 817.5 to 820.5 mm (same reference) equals -0.7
